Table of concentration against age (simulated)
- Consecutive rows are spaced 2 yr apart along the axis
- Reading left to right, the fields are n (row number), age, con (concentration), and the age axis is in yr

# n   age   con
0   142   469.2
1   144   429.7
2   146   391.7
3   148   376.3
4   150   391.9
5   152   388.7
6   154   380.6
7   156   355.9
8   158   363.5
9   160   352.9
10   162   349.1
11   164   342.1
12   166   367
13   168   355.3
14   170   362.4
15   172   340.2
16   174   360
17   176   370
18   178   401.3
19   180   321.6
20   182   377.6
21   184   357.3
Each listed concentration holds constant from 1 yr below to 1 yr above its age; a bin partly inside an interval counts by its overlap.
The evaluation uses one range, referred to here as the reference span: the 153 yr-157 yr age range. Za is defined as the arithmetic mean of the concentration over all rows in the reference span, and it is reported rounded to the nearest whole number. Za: 368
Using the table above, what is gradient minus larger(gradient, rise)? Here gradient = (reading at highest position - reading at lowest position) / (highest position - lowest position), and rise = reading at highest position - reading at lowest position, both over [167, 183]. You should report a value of -21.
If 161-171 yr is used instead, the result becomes -12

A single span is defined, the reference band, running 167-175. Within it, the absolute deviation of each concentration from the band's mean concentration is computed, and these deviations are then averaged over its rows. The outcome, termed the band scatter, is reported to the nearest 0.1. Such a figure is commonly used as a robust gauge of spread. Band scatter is 7.1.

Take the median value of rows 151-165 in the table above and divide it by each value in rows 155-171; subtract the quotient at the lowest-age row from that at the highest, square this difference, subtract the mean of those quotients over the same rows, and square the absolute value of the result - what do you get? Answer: 1.00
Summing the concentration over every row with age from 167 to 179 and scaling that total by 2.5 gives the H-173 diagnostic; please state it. 5473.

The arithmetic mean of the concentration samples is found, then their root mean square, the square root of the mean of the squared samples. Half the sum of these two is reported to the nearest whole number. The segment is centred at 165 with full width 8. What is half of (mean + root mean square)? 353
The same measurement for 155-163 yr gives 355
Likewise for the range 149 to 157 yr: 379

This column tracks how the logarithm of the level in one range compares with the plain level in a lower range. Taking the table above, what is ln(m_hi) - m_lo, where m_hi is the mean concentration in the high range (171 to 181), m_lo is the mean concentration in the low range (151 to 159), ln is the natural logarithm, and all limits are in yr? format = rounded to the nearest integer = -366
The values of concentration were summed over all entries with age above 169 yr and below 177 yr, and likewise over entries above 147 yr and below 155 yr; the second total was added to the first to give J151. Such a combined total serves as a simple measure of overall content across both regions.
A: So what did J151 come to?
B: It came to 2970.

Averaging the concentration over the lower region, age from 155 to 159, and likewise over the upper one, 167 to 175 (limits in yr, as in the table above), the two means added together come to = 714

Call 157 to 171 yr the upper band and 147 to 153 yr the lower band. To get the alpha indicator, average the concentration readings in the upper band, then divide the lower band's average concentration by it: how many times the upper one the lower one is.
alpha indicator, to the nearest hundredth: 1.08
